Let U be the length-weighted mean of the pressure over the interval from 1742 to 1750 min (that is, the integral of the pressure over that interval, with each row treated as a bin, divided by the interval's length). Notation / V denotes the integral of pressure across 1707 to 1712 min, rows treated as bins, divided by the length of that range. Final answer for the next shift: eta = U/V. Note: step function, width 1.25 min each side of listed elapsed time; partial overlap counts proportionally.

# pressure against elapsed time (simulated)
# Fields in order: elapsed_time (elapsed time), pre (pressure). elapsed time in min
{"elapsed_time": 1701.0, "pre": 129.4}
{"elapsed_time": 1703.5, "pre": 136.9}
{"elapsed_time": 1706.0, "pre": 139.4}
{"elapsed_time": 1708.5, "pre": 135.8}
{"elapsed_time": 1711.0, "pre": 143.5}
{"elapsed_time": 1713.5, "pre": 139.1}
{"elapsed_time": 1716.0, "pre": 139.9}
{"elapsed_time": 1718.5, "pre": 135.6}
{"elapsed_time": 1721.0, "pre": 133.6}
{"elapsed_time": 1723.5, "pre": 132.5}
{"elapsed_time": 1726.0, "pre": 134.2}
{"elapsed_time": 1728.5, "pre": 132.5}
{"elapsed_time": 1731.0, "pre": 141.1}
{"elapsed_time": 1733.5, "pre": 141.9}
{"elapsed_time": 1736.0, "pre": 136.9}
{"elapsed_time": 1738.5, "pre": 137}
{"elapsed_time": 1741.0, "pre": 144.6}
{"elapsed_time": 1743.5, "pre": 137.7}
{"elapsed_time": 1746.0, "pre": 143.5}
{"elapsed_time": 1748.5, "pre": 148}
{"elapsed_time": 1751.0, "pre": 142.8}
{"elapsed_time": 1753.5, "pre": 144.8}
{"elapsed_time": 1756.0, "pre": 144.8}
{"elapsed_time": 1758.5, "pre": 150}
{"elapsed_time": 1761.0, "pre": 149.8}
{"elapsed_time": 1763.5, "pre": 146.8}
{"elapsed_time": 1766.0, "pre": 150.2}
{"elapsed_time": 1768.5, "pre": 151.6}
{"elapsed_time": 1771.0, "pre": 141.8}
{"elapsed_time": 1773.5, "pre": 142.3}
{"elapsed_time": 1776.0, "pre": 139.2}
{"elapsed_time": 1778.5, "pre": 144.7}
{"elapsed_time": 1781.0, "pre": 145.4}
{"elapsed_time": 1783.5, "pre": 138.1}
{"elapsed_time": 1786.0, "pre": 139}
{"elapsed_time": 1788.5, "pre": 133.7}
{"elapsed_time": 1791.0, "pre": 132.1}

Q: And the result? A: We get 1.03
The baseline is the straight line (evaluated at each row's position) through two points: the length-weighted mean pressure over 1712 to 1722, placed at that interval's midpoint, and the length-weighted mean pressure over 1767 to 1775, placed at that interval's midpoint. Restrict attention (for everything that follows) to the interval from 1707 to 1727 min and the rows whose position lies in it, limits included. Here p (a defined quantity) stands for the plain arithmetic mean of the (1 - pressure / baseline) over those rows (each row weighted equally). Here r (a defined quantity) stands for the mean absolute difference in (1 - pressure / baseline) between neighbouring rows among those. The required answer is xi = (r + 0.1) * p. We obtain 0.000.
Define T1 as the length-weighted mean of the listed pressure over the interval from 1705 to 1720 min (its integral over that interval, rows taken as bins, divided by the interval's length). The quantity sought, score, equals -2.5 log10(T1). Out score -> -5.36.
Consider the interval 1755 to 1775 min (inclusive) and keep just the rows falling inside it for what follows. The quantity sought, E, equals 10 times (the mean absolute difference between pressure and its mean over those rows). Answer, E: 32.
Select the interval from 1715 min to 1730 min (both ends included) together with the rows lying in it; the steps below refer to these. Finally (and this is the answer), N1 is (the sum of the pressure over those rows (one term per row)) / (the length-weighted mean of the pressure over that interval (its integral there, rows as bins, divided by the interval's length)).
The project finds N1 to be 6.00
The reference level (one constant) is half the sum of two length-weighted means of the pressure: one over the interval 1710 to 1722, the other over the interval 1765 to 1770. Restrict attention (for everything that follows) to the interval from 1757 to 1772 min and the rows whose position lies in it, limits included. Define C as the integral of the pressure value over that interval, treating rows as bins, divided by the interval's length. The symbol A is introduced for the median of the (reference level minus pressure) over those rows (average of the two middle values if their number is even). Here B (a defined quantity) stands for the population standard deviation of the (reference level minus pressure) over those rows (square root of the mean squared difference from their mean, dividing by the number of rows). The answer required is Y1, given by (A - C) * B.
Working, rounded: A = -5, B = 3.3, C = 148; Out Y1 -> -503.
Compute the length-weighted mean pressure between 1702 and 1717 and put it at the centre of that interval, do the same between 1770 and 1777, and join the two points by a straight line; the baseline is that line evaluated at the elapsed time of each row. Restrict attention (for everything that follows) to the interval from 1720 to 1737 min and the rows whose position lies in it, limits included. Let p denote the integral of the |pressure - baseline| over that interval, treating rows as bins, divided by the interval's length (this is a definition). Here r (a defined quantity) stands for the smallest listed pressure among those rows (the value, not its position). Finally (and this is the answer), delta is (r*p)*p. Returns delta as 2694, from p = 4.5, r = 132.5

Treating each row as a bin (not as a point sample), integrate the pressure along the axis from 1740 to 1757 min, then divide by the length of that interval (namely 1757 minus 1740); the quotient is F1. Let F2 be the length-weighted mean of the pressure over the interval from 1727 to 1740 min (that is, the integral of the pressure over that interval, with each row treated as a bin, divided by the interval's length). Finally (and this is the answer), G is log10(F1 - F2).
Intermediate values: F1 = 144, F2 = 138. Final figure 0.8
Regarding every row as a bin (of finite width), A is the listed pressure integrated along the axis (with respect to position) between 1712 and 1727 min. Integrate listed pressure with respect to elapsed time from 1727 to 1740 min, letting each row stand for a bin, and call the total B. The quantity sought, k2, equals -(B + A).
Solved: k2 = -3833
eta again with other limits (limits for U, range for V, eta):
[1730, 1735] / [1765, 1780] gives 0.98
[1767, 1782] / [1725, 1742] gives 1.04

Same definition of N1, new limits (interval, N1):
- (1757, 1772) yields 6.00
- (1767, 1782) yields 6.00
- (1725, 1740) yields 5.99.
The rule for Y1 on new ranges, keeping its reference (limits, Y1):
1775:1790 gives -539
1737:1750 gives -593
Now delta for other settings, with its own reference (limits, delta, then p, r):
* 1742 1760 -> 3297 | 4.9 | 137.7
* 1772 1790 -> 1682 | 3.5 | 133.7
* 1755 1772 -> 7340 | 7.2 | 141.8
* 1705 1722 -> 908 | 2.6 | 133.6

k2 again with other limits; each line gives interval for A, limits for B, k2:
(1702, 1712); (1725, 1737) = -3034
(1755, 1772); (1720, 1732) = -4132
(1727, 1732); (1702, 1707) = -1371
